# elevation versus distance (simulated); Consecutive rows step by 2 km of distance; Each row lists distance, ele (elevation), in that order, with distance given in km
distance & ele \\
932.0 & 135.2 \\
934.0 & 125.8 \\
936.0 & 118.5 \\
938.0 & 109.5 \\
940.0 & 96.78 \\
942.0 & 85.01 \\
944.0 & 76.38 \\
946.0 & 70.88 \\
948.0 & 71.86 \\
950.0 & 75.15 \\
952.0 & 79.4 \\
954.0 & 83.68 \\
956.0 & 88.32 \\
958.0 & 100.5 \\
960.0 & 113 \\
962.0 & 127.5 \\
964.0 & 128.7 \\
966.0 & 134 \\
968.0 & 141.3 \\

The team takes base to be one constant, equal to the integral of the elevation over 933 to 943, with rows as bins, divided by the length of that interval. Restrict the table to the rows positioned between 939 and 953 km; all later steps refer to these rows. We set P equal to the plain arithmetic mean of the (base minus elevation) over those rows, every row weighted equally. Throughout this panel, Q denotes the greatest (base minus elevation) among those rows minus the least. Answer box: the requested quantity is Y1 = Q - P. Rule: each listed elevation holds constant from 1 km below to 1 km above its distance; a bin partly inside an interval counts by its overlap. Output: -2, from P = 28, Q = 26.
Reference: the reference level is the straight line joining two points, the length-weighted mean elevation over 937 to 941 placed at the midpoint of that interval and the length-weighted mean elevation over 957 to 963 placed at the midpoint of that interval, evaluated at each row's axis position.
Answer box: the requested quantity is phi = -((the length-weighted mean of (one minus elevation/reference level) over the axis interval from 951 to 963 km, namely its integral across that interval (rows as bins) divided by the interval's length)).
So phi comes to -0.12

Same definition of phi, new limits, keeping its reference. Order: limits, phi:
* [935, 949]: -0.14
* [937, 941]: 0.00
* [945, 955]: -0.30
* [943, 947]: -0.31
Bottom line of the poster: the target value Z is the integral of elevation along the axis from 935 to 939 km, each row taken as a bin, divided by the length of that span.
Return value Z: 114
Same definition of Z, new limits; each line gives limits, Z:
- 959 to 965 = 123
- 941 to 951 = 76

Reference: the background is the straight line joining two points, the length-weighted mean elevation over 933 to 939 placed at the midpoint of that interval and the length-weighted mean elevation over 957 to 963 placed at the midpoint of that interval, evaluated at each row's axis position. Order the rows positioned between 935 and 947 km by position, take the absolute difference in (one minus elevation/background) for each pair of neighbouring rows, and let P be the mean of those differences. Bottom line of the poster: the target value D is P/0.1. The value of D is 0.79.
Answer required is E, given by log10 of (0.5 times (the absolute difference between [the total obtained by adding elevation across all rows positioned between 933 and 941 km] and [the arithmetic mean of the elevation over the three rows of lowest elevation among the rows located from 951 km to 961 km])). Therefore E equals 2.26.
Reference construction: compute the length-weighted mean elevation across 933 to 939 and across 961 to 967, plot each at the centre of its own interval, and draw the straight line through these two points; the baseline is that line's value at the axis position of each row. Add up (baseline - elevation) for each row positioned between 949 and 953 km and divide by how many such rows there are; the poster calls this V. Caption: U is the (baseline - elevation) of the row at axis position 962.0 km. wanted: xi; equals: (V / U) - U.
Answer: 26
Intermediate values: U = 2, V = 47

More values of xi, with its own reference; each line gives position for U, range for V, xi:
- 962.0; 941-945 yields 22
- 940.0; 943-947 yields -21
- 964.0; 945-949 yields 36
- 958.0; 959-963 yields -27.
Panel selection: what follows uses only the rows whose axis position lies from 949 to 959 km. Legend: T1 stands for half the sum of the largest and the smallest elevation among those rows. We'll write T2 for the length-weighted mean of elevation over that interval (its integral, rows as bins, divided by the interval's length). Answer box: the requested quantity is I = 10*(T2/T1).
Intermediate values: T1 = 88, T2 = 85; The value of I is 9.7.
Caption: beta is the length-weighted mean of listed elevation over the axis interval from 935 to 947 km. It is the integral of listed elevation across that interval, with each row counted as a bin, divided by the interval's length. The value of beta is 93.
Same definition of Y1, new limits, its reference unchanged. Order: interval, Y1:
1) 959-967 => 40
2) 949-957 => -12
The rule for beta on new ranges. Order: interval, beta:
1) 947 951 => 74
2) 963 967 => 131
